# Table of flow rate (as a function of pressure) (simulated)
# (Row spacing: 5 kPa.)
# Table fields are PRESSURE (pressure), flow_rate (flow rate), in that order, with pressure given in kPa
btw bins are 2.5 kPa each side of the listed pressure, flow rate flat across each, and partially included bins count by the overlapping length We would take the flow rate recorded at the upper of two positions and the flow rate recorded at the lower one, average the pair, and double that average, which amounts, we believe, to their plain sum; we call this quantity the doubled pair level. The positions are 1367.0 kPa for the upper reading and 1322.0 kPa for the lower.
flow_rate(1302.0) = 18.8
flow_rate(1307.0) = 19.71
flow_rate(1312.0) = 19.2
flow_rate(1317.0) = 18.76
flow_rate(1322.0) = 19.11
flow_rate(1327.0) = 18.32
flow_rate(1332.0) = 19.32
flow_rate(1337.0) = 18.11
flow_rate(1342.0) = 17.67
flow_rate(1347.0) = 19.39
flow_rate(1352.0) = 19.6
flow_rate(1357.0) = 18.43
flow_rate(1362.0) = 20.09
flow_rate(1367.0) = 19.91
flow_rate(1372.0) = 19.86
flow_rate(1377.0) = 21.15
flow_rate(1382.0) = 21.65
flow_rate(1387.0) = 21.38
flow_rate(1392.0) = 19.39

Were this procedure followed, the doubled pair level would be 39.0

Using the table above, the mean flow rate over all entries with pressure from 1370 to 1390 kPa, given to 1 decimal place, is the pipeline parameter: 21.0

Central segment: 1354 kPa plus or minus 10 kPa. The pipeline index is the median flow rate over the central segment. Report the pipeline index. 19.5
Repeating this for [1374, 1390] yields 21.4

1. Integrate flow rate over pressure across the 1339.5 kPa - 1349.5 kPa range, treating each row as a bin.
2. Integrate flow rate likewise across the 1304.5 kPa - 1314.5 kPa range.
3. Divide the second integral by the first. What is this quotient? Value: 1.05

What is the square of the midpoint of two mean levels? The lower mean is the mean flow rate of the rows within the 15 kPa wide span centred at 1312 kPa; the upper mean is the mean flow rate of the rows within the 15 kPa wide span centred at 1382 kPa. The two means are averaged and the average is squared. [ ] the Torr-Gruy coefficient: 412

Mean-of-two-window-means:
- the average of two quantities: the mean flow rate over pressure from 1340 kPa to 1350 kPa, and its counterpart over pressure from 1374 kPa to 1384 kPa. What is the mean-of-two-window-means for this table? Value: 20.0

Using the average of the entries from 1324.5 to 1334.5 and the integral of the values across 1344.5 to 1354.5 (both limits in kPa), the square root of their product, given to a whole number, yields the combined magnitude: 61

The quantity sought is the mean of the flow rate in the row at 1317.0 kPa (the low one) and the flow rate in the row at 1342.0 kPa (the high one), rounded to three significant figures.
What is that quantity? 18.2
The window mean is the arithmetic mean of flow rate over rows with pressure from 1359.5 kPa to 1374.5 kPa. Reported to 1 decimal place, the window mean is 20.0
